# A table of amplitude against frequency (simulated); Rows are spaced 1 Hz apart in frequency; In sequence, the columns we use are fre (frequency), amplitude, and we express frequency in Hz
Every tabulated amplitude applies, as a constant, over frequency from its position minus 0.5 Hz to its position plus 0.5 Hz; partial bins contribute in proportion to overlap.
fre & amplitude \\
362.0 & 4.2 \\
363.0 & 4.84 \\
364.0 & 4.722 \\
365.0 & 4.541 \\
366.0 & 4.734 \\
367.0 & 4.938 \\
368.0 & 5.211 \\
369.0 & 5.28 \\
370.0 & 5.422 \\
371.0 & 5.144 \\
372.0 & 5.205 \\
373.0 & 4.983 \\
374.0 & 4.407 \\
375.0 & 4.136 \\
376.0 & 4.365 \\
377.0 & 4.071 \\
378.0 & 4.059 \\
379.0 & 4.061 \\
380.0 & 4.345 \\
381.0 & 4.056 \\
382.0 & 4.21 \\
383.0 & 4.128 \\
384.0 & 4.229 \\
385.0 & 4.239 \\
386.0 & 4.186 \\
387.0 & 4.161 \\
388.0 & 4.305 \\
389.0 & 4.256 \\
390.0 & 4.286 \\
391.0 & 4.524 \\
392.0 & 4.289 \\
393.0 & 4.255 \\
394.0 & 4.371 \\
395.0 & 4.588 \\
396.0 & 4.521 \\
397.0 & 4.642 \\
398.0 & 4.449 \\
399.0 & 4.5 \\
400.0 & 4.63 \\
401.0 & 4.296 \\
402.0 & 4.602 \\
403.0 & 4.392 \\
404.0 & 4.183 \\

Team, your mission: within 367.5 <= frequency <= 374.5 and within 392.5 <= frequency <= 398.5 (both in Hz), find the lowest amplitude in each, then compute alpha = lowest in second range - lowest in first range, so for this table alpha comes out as -0.2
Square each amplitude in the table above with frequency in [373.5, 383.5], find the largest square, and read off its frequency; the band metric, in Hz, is 374.0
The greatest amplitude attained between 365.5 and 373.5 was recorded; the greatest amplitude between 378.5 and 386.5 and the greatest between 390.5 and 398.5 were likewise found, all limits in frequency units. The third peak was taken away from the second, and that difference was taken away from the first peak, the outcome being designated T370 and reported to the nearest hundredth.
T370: 5.72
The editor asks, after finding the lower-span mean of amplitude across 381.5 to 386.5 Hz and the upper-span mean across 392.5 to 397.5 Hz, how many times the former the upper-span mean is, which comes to 1.07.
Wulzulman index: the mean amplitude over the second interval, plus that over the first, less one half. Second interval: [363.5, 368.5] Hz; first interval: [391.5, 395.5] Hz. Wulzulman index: 8.7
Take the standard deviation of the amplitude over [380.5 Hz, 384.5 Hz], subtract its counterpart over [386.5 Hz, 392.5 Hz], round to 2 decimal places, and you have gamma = -0.04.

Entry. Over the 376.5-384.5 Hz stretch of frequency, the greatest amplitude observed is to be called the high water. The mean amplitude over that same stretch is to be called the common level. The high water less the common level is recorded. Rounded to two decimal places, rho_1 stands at 0.20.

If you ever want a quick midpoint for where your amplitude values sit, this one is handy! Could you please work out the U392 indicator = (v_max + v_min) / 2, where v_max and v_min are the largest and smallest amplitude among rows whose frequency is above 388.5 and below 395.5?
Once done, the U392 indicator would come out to 4.42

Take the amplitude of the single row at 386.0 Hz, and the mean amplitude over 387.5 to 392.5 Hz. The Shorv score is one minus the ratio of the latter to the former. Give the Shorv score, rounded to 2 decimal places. -0.03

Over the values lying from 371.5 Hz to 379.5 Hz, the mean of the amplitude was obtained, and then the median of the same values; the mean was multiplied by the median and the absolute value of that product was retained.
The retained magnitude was 18.7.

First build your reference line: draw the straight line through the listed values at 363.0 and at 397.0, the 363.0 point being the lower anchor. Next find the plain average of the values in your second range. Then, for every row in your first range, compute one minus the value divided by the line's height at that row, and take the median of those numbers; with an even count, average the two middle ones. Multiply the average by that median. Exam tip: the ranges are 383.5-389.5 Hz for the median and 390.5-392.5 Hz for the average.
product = 0.4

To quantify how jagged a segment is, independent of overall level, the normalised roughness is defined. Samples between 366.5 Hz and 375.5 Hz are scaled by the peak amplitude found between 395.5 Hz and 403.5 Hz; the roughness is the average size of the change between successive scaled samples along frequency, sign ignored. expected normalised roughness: 0.051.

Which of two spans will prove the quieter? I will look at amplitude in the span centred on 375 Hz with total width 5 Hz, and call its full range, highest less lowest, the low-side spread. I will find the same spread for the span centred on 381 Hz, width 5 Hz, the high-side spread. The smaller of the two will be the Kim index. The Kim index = 0.289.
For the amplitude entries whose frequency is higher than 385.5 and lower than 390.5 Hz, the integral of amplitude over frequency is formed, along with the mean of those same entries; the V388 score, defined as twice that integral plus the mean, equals 46.6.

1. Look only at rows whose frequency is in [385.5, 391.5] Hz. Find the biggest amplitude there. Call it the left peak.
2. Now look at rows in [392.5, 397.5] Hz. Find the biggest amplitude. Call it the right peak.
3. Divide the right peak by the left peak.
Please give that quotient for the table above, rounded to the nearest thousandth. 1.026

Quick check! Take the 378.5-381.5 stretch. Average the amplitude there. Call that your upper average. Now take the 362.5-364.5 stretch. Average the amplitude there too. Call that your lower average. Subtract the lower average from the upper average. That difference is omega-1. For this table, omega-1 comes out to -0.63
